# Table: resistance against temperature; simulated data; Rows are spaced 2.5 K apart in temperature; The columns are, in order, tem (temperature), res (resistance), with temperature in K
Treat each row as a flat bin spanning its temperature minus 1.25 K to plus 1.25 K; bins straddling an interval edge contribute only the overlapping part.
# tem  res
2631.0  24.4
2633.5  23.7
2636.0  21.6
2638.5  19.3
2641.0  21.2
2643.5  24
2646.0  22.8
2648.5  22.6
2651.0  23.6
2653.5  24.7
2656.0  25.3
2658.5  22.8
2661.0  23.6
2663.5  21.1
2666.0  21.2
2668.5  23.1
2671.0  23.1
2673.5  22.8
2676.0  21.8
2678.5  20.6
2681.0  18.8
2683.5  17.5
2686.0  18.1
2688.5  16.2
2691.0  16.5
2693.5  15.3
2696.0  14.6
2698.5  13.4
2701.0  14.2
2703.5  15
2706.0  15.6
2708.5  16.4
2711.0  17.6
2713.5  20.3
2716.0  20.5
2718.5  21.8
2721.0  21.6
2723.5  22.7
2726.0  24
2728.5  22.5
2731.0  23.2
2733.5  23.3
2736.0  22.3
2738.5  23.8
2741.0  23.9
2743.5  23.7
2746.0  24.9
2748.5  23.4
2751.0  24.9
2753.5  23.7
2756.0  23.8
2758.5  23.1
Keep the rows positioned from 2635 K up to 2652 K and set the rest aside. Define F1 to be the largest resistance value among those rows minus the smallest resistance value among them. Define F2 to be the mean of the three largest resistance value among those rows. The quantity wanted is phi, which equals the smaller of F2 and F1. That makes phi 4.7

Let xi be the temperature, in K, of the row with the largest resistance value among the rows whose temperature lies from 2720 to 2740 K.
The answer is 2726.0 K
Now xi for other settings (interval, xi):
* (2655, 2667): 2656.0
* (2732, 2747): 2746.0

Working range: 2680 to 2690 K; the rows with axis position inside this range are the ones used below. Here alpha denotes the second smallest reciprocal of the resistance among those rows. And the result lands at 0.055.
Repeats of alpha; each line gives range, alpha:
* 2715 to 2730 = 0.044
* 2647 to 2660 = 0.040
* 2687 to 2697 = 0.062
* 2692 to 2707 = 0.065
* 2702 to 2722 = 0.046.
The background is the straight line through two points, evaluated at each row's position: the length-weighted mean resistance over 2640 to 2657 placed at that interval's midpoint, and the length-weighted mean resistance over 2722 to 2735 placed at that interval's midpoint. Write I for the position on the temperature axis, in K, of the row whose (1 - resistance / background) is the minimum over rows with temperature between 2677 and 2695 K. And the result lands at 2678.5 K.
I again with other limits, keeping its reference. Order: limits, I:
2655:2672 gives 2656.0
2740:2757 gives 2751.0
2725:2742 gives 2726.0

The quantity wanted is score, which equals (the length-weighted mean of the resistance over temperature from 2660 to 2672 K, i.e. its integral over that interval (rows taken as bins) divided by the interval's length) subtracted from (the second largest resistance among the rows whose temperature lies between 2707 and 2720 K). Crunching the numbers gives -2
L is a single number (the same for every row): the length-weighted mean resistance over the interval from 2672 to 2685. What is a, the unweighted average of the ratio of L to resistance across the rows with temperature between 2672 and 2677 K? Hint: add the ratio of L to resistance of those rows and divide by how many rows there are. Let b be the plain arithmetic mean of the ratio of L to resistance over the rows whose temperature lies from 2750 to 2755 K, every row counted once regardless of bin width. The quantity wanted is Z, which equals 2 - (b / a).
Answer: 1.1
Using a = 0.91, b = 0.84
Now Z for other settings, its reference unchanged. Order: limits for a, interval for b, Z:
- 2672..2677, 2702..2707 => 0.5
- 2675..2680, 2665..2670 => 1.0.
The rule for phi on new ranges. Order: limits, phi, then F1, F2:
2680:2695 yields 3.5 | 3.5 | 18.1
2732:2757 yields 2.6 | 2.6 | 24.6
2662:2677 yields 2.0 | 2.0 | 23.0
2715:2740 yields 3.5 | 3.5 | 23.7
